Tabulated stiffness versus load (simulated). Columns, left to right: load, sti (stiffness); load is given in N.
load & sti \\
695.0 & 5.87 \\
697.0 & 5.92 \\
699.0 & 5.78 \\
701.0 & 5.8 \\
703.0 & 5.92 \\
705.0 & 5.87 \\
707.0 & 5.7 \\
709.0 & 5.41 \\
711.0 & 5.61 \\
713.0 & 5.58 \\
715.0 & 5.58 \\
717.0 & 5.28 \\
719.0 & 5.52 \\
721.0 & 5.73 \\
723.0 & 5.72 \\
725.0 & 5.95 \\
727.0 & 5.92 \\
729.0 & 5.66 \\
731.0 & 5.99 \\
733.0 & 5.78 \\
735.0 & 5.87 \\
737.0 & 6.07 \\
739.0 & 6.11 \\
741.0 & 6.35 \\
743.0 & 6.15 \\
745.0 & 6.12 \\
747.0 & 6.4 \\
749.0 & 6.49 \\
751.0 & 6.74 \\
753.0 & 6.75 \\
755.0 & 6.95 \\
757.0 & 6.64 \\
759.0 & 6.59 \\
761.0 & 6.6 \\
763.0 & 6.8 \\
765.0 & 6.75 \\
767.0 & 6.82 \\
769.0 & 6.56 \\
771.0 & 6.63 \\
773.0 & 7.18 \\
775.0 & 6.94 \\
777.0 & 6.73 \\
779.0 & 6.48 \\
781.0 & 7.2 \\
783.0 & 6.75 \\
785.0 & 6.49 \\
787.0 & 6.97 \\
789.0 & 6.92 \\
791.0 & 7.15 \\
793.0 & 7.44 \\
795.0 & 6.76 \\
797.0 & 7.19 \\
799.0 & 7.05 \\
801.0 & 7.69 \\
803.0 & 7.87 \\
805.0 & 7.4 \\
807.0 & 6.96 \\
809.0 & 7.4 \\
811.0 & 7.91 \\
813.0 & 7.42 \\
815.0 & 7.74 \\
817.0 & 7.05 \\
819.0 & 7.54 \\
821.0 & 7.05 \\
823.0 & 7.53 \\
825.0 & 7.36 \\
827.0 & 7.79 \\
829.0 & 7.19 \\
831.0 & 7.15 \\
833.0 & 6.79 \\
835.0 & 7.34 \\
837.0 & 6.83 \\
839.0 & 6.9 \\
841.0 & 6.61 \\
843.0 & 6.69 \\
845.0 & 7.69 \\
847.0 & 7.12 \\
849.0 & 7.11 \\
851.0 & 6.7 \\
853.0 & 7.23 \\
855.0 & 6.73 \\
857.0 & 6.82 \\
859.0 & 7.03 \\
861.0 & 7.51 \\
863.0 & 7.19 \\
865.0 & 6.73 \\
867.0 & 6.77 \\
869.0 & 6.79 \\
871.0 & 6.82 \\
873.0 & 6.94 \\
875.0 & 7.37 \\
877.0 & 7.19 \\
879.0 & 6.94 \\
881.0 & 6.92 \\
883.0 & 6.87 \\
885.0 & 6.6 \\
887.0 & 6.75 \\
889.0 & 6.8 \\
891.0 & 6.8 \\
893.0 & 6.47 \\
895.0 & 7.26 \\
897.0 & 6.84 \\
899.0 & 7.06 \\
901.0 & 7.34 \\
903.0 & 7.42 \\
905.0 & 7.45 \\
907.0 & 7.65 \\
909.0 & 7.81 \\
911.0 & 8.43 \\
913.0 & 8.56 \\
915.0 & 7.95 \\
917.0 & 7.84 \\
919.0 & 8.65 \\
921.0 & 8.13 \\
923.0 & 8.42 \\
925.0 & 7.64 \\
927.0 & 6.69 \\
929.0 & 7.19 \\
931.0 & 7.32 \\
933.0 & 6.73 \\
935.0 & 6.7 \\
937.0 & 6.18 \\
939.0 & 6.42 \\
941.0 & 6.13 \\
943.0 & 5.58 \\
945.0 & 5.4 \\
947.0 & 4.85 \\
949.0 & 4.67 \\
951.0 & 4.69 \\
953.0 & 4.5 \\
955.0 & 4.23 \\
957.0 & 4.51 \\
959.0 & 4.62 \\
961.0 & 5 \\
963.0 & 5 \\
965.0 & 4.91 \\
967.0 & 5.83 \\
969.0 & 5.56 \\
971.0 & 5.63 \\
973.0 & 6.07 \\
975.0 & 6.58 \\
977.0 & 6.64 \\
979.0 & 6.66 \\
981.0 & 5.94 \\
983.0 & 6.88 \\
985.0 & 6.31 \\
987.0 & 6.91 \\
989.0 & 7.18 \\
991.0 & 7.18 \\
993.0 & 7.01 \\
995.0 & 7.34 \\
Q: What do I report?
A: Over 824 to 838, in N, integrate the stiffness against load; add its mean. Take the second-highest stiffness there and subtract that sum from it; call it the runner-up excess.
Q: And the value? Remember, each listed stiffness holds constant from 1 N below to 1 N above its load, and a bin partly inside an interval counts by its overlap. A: -101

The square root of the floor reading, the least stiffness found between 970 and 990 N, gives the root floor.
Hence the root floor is 2.37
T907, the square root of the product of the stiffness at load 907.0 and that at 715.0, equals 6.5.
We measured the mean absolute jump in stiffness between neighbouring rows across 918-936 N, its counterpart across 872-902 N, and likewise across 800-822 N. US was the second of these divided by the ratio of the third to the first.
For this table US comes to 0.3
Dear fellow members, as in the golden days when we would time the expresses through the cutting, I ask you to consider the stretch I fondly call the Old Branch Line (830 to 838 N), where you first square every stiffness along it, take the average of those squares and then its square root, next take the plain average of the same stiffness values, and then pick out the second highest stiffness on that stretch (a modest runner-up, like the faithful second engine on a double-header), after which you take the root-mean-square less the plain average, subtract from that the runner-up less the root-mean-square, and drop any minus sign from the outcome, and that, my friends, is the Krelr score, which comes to 0.12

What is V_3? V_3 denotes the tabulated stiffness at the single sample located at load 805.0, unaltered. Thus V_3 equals 7.4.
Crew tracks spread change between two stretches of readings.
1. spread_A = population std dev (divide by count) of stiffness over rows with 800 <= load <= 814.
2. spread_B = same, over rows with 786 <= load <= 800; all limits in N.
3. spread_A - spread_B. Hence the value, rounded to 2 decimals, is 0.10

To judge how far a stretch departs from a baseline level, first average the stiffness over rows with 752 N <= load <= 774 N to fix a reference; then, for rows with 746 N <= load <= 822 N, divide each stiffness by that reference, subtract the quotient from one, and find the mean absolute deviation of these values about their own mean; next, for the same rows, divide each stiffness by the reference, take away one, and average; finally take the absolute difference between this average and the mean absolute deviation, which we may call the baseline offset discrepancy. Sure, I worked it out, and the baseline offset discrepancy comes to 0.01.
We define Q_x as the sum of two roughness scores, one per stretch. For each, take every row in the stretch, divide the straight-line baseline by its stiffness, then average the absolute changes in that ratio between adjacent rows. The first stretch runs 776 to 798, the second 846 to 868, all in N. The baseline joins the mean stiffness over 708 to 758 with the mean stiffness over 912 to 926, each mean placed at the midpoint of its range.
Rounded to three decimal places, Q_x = 0.099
